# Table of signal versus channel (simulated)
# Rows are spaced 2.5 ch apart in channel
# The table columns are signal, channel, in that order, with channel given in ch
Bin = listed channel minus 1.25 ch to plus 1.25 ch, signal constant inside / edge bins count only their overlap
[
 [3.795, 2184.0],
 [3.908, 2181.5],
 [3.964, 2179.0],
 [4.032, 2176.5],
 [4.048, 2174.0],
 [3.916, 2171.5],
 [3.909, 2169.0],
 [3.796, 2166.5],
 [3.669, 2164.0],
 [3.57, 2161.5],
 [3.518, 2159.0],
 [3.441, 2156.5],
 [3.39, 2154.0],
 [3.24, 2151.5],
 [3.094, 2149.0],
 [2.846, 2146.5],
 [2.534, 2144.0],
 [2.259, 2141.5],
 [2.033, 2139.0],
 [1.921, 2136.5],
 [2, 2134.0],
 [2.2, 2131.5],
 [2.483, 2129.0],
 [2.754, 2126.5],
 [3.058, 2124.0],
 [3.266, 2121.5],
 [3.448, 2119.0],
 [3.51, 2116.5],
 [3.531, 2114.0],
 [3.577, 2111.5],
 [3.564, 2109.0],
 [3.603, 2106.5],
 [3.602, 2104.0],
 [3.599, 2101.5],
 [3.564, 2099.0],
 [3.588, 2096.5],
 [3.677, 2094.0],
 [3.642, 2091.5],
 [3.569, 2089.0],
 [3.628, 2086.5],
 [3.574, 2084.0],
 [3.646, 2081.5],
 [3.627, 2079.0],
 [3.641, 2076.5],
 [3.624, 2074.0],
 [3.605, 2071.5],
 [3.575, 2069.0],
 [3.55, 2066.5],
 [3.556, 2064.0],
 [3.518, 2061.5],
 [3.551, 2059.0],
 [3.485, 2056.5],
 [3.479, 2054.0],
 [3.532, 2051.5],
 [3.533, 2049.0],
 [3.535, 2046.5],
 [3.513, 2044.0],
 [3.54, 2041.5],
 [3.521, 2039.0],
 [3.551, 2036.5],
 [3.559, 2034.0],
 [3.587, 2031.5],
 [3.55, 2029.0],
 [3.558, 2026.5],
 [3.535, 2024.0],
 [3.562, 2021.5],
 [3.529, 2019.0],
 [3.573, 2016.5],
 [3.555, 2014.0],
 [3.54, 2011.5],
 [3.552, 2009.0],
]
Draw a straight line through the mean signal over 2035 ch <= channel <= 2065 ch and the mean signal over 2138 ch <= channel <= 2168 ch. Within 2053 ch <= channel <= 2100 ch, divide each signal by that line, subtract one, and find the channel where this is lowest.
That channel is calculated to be 2054.0 ch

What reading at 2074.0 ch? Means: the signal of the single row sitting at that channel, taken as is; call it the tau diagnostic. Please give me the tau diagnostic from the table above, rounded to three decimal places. 3.624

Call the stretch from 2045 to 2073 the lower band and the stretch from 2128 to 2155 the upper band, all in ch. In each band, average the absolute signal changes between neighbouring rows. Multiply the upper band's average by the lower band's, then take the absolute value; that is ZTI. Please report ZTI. 0.0053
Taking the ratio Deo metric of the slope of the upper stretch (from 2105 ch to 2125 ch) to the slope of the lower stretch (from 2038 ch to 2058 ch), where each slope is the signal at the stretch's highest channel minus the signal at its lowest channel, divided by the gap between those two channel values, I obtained 15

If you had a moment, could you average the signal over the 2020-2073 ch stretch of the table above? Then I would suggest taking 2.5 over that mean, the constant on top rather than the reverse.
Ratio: 0.71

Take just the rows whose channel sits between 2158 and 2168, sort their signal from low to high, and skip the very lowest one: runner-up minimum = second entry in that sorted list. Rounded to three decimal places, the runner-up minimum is 3.570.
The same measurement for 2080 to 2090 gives 3.574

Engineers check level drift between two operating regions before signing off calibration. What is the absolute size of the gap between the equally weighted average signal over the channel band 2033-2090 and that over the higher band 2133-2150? 1.2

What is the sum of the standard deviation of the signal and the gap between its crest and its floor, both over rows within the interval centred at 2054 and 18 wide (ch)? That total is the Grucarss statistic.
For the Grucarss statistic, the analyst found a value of 0.10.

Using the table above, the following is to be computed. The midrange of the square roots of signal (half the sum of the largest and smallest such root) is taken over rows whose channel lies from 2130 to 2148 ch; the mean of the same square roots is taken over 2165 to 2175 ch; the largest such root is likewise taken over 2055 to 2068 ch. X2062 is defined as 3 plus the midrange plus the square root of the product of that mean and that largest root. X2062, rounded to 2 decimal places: 6.47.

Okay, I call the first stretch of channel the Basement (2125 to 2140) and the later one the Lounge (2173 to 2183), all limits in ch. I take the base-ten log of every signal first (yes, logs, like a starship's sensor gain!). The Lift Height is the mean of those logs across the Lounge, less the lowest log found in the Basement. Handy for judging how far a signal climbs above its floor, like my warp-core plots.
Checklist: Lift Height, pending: 0.32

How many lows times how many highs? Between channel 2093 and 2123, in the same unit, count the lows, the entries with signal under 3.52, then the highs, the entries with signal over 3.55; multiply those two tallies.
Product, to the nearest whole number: 24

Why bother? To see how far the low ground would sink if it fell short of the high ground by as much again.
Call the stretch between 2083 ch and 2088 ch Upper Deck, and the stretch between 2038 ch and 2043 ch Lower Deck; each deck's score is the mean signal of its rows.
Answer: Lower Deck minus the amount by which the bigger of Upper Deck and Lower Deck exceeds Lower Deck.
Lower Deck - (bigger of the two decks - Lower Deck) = 3.5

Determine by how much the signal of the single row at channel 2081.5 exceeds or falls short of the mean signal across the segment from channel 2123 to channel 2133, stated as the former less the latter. 1.0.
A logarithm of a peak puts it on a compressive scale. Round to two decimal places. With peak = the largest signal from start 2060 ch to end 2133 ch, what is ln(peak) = 1.30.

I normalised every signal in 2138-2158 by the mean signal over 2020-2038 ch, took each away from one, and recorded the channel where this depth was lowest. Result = 2156.5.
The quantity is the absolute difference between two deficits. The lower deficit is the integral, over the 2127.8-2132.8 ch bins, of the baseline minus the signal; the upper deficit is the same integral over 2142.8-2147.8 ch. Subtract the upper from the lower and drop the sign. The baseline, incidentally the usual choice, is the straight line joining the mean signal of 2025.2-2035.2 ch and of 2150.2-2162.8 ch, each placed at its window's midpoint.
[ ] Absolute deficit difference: 2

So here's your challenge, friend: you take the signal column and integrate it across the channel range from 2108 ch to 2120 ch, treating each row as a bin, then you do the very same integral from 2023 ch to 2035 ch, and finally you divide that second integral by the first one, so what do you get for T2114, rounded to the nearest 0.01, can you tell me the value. 1.01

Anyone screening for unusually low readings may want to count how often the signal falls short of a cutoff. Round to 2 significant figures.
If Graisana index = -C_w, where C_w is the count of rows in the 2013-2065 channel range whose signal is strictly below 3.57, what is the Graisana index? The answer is -19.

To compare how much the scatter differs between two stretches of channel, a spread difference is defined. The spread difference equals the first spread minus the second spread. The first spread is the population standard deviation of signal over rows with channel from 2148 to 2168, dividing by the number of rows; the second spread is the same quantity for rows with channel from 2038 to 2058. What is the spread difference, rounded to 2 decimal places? 0.19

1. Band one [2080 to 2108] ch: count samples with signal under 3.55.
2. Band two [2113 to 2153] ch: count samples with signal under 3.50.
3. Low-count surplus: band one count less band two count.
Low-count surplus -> -14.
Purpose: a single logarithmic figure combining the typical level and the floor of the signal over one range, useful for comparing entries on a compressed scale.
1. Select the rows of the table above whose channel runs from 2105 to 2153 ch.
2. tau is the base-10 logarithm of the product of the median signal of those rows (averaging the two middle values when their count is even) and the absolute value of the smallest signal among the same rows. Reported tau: 0.77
